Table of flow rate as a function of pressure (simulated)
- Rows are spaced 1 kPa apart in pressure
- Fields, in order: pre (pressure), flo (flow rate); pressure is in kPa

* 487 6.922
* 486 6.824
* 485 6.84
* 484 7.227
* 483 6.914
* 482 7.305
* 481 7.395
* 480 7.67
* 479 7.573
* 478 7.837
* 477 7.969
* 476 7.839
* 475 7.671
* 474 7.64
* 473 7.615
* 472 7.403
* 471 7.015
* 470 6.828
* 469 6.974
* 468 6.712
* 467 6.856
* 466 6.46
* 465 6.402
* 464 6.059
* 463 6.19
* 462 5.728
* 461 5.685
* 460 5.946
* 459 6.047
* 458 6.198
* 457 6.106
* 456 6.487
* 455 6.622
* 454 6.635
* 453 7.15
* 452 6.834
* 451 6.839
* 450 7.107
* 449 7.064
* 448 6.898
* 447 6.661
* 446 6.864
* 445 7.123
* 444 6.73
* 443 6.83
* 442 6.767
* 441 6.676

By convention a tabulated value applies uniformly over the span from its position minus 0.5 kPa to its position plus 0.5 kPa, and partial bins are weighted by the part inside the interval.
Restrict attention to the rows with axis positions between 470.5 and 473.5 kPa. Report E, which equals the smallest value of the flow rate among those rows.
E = 7.015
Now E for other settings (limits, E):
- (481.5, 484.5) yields 6.914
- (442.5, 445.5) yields 6.73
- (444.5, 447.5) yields 6.661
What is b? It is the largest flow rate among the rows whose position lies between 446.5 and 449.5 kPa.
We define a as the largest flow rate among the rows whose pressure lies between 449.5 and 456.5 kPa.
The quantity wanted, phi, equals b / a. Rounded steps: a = 7.15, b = 7.064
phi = 0.99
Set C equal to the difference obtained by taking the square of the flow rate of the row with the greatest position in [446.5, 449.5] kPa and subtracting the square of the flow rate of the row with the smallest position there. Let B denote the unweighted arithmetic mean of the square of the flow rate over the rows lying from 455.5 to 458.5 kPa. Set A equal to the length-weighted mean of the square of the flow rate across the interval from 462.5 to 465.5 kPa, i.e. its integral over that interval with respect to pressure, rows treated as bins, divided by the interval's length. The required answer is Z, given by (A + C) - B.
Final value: 5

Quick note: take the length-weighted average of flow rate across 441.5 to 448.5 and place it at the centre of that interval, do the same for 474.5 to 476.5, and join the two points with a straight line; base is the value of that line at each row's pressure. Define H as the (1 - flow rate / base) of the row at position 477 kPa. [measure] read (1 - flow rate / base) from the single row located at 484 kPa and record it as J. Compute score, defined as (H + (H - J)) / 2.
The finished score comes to -0.071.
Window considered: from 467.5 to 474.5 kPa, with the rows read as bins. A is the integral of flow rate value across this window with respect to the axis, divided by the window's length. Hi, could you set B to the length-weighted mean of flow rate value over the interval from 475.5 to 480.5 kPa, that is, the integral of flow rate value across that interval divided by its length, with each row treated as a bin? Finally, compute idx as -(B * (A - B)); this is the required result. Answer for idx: 5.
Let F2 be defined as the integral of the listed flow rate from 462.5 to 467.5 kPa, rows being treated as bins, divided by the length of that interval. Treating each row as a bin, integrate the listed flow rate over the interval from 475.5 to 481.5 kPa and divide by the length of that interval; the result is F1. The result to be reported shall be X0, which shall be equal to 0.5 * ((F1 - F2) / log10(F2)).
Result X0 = 0.8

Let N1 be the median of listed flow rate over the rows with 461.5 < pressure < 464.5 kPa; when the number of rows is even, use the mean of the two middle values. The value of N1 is 6.1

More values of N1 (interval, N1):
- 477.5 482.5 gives 7.6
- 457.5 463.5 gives 6.0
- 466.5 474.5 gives 7.0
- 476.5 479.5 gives 7.8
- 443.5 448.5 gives 6.9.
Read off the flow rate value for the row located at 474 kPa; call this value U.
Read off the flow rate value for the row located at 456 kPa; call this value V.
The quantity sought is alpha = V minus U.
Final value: -1.15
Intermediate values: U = 7.64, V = 6.487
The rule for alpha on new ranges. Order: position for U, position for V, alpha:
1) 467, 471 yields 0.16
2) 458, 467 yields 0.66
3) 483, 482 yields 0.39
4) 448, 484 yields 0.33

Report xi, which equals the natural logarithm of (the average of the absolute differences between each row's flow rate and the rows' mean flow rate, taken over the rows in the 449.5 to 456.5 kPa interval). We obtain -1.63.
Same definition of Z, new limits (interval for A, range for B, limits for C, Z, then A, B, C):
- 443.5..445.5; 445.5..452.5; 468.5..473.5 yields 10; 48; 47.6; 9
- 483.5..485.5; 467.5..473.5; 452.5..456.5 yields -10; 50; 50.4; -9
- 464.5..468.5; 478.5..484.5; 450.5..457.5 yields -20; 44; 54.0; -9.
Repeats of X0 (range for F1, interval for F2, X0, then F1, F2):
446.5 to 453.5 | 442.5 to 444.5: 0.1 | 6.94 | 6.78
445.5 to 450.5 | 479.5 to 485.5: -0.2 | 6.92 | 7.23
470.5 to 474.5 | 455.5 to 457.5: 0.7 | 7.42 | 6.30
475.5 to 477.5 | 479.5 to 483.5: 0.3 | 7.90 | 7.32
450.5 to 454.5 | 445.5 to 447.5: 0.1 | 6.86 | 6.76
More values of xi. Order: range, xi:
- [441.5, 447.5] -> -2.21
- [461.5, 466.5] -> -1.52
